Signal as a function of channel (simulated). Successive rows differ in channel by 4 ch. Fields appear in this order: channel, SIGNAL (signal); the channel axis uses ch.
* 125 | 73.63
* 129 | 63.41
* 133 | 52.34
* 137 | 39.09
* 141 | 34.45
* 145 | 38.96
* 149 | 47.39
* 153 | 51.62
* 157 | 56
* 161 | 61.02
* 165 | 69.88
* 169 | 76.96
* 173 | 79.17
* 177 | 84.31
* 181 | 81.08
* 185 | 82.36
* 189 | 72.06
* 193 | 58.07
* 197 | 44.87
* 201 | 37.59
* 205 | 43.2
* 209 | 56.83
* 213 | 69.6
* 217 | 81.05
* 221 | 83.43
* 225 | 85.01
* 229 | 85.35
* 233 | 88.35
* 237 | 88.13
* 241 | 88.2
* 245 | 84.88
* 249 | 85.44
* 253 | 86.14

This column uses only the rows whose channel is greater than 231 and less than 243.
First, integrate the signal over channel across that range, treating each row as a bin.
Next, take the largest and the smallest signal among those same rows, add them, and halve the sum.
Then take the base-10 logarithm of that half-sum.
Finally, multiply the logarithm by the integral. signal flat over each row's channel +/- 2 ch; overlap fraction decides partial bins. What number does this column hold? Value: 2060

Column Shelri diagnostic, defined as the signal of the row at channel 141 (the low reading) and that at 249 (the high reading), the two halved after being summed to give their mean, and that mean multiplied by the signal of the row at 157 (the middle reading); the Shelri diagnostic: 3357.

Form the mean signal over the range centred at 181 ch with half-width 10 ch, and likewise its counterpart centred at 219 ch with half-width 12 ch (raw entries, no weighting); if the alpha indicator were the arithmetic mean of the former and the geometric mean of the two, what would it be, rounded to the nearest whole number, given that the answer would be 79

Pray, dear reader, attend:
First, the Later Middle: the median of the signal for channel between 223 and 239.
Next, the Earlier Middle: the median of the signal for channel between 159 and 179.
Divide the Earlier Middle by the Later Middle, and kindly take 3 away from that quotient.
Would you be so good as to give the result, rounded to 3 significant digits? -2.11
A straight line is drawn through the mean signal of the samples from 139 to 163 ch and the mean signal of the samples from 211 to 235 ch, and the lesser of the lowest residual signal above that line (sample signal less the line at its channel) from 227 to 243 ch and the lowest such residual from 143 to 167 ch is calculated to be -6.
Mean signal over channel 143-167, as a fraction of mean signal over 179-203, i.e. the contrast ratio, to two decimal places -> 0.86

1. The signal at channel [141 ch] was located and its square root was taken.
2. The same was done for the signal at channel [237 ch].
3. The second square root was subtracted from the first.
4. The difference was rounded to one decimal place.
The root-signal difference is -3.5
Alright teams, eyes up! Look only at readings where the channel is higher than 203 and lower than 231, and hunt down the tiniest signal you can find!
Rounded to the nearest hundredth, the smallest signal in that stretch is 43.20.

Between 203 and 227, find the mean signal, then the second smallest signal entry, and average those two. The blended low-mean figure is 63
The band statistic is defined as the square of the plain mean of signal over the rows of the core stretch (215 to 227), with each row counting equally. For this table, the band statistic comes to 6916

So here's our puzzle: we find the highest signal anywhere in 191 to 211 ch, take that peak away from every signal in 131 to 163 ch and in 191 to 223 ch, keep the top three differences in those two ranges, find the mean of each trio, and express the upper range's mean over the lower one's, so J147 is -12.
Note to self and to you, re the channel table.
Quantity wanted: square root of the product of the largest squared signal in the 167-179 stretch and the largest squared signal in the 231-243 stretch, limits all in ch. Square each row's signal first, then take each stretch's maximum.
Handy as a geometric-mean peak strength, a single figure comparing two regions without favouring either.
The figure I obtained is 7449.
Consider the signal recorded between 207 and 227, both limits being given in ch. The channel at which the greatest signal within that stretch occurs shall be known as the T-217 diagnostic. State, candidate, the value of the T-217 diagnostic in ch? 225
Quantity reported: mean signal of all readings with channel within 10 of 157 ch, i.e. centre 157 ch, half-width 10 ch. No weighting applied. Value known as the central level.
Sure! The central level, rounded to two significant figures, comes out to 57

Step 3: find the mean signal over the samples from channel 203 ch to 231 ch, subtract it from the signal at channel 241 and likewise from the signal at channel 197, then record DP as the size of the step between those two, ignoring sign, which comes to 43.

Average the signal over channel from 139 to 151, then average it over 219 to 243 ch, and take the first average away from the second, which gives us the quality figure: 46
